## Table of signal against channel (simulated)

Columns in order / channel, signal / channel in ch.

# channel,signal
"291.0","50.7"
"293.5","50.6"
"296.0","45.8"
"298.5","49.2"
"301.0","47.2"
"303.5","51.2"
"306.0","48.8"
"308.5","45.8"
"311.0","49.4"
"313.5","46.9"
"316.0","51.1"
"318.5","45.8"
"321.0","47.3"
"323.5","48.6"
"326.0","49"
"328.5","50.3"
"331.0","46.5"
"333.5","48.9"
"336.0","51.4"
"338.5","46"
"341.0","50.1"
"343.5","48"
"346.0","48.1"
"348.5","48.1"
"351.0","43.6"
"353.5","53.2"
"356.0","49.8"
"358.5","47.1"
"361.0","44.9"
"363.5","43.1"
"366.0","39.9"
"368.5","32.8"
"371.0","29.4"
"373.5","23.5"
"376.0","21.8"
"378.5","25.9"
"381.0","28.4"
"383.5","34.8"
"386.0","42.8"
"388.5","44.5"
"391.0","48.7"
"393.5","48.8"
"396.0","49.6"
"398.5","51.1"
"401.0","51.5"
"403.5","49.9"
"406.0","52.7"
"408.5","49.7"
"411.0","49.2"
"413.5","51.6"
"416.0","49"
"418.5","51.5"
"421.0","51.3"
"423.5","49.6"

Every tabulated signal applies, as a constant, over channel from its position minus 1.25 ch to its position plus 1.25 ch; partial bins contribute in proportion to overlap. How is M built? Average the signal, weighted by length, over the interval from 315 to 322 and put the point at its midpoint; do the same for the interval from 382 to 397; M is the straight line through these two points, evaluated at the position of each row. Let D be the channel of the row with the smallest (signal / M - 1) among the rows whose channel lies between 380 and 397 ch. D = 381.0 ch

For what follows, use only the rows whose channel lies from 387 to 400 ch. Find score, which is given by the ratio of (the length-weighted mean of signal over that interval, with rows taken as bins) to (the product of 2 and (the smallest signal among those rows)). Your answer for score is 0.545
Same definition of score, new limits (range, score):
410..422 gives 0.516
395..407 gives 0.514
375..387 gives 0.704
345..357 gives 0.557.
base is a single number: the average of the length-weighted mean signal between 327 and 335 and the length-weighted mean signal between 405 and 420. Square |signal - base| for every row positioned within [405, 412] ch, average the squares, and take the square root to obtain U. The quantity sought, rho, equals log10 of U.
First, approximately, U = 1.8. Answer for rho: 0.25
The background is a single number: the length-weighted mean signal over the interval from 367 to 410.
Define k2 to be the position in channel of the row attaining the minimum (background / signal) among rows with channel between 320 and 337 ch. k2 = 336.0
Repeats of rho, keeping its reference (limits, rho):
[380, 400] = 0.99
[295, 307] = 0.34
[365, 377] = 1.33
